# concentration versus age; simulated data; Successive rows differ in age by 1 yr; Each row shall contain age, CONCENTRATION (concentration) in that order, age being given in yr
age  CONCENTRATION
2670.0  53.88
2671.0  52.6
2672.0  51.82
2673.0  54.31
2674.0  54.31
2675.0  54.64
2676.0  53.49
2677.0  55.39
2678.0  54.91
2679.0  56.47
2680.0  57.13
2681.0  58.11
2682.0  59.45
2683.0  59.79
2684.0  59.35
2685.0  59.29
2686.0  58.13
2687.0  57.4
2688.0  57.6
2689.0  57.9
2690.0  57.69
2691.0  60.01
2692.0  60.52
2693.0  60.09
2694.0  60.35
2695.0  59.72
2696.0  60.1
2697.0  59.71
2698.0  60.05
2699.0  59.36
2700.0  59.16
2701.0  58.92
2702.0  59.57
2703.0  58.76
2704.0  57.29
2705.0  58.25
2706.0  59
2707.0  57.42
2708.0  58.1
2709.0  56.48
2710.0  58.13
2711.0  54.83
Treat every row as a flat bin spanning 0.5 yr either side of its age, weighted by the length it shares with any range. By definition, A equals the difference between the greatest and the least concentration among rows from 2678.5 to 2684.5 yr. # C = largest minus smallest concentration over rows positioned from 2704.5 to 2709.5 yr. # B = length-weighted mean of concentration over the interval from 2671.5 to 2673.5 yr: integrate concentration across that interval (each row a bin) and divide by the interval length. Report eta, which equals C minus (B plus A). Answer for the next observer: -54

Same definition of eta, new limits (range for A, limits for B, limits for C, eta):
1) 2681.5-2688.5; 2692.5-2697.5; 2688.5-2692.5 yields -60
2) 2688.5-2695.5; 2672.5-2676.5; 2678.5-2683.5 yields -54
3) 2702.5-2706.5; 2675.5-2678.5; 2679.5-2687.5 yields -54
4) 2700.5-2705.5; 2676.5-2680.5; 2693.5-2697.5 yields -58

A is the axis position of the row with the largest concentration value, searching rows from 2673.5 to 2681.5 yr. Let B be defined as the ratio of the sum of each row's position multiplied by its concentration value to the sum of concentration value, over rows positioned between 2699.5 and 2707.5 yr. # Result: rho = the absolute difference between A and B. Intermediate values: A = 2681.0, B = 2703.5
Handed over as 22.5 yr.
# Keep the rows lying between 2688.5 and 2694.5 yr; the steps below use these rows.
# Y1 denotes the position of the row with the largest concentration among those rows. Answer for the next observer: 2692.0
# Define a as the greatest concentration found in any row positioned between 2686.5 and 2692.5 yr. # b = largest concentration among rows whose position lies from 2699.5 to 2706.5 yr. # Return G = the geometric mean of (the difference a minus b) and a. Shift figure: 7.6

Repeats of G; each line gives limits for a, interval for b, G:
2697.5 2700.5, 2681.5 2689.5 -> 4.0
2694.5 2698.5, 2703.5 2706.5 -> 8.1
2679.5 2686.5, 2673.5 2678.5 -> 16.2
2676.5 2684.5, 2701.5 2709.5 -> 3.6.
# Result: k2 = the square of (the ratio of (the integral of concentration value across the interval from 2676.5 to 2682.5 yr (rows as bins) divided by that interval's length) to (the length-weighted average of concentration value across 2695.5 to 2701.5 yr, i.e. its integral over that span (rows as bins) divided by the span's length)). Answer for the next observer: 0.91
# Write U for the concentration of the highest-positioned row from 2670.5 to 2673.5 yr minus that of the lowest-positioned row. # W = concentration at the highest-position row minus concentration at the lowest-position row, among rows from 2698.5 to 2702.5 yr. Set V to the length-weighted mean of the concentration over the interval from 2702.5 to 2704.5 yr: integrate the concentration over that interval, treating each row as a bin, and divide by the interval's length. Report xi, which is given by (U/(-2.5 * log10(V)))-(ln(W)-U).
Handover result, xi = 3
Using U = 1.7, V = 58.0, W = 0.2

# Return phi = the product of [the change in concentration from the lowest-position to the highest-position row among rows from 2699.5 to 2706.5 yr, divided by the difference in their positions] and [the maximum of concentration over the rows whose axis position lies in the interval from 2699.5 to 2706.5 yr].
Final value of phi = -2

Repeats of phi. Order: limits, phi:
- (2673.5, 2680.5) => 27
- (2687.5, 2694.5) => 28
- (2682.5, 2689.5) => -19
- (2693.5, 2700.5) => -12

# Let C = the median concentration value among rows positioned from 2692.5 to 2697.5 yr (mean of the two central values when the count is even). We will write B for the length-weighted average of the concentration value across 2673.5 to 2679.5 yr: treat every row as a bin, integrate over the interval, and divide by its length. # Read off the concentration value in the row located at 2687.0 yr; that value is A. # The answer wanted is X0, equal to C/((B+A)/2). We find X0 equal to 1.07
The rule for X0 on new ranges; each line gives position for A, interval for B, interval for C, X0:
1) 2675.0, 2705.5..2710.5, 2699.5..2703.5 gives 1.05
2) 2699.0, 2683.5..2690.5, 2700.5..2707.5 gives 1.00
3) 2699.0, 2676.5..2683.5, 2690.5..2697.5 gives 1.03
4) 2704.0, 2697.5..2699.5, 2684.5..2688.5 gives 0.99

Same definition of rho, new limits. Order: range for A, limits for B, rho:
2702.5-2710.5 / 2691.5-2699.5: 10.5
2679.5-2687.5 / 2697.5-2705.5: 18.5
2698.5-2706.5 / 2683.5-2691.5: 14.5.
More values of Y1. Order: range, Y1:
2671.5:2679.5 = 2679.0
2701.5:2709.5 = 2702.0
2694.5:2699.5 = 2696.0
